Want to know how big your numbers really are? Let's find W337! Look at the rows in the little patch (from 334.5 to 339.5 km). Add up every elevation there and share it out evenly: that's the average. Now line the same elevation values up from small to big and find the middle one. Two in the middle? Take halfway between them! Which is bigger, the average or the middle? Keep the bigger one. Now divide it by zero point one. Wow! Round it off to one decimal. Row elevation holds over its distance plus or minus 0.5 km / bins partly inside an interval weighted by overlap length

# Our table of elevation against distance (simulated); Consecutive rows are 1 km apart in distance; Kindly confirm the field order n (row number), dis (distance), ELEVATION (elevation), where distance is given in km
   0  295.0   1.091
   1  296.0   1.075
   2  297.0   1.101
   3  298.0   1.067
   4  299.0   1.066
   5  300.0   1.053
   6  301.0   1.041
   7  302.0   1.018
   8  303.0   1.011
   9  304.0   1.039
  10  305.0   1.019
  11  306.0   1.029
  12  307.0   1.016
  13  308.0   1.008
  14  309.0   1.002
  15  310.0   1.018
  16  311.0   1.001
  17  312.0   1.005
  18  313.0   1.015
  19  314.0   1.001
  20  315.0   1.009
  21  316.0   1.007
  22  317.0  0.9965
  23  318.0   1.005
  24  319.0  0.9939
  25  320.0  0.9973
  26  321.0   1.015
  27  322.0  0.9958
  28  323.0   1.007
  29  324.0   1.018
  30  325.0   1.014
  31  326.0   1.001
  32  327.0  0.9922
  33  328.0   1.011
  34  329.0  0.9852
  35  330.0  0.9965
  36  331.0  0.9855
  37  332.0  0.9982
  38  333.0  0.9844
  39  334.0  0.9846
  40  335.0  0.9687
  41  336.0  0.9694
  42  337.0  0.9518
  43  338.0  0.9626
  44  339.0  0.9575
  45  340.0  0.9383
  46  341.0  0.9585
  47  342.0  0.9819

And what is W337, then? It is 9.6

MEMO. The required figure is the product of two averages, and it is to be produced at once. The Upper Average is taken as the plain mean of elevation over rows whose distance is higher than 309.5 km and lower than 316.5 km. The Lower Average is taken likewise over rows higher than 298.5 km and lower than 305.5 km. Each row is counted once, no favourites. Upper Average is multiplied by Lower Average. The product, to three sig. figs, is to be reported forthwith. 1.04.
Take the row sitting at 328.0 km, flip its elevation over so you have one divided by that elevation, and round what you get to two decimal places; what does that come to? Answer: 0.99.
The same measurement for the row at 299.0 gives 0.94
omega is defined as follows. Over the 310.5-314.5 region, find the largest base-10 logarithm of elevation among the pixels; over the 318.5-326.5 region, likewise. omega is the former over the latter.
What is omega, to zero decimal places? 1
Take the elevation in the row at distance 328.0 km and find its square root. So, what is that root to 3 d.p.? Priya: 1.005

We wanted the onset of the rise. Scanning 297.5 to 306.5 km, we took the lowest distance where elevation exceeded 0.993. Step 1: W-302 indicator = 298.0 km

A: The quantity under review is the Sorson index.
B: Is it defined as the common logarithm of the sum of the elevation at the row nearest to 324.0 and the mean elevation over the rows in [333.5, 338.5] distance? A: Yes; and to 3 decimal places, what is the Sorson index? 0.298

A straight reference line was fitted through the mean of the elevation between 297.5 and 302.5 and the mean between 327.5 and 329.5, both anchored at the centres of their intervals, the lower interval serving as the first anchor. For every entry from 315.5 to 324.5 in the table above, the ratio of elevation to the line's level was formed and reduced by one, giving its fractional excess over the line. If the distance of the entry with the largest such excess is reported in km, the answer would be 324.0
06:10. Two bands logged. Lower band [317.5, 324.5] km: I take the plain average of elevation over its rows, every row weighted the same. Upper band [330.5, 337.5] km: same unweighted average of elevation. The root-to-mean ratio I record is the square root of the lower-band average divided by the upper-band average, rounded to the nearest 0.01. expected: 1.03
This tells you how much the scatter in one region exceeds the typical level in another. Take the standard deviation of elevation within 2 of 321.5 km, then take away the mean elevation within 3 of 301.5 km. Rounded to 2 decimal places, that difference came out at -1.03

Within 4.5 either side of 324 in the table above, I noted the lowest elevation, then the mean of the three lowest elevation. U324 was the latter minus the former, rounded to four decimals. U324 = 0.0029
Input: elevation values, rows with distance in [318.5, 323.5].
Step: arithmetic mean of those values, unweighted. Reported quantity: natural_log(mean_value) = 0.002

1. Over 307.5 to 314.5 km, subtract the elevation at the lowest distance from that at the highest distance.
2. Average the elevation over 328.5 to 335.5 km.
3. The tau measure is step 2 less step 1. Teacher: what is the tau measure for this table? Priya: 0.993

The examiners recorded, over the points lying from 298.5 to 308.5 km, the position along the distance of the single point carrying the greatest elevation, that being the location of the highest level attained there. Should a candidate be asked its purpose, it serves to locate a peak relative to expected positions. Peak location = 299.0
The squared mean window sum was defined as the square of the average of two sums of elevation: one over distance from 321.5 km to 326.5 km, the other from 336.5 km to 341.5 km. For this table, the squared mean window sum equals 24.0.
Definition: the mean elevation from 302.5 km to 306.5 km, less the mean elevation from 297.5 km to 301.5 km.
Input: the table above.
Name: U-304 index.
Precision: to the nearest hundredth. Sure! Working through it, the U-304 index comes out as -0.03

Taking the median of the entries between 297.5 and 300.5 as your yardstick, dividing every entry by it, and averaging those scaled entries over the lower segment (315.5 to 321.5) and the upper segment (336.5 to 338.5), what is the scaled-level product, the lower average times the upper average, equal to 0.844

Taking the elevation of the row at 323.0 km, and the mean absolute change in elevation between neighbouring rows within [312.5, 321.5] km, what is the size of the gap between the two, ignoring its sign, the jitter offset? 1.00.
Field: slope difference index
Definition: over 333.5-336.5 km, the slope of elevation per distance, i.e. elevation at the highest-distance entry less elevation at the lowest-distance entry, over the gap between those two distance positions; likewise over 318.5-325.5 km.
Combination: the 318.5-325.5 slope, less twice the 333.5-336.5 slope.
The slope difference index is 0.019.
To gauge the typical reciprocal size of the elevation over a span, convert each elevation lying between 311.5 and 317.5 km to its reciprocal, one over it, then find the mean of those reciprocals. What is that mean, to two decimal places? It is 0.99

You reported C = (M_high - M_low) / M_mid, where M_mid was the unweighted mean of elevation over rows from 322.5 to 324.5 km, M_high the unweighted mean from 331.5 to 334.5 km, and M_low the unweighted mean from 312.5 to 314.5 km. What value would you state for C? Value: -0.02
